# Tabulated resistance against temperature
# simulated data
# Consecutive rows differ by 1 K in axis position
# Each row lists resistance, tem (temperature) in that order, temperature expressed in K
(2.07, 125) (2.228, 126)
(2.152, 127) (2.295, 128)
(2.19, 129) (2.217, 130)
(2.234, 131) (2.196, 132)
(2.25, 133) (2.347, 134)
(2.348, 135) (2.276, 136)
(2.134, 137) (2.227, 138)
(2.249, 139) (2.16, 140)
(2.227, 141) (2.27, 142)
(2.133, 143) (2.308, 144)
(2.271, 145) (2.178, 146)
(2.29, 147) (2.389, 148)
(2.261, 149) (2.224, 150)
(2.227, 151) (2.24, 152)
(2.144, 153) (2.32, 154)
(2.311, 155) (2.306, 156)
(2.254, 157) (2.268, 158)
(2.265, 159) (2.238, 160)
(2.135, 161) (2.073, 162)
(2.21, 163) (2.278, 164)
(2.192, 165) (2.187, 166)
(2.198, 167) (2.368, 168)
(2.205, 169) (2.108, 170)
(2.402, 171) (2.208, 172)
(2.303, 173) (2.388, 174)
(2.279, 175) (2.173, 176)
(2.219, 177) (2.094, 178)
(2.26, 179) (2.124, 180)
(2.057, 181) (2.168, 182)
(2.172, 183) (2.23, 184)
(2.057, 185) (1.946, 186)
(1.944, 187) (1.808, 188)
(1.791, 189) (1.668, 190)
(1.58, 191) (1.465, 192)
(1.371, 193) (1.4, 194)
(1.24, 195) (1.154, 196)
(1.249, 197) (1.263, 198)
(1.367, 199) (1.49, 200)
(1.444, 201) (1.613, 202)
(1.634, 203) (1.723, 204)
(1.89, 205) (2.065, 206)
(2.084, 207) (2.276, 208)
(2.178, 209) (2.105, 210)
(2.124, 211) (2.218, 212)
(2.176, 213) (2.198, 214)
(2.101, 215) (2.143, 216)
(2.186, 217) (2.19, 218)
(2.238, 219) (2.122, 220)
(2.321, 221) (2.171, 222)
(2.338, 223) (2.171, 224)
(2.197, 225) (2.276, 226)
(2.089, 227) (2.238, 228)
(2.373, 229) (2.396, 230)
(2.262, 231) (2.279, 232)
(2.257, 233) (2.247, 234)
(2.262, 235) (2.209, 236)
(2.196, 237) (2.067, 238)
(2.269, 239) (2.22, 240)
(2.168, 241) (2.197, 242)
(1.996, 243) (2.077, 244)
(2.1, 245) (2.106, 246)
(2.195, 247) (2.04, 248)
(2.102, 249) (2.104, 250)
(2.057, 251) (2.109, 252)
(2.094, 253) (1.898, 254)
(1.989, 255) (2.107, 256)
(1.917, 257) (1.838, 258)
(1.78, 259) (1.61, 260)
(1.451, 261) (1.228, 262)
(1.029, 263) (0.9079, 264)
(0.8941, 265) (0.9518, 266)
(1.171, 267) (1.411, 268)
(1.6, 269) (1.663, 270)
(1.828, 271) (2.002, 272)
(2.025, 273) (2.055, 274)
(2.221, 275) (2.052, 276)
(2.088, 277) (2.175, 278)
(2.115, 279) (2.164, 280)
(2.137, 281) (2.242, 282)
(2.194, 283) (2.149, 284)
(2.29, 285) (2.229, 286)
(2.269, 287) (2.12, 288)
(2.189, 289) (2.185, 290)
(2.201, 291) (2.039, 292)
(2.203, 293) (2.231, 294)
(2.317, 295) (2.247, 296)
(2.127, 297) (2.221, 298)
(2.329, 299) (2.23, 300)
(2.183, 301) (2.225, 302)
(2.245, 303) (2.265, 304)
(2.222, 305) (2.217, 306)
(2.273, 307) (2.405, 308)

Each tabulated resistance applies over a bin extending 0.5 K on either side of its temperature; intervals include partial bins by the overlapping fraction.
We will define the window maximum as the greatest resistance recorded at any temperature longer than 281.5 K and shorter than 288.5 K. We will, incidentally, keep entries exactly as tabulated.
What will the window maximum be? 2.29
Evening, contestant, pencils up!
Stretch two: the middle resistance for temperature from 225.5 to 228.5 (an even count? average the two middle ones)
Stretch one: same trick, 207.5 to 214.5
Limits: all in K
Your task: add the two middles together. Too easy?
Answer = 4.42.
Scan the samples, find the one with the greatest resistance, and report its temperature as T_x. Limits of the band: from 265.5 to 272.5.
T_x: 272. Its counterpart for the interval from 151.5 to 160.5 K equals 154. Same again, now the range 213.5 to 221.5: 221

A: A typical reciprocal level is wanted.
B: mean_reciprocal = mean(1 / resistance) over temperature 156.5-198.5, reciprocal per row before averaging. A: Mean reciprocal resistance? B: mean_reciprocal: 0.52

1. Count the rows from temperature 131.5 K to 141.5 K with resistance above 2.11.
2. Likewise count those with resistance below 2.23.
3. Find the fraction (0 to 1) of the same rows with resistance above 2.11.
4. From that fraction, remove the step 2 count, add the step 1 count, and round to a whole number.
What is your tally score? 6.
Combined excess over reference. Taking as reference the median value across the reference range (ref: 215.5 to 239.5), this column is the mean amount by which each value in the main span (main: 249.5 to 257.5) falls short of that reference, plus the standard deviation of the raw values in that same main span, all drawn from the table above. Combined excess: 0.29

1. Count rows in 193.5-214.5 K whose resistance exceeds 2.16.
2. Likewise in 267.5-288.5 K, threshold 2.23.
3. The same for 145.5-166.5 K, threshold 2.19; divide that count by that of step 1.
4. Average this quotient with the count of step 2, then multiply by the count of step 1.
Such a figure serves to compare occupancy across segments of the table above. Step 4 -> 15.5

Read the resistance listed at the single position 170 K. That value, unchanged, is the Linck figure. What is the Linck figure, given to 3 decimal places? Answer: 2.108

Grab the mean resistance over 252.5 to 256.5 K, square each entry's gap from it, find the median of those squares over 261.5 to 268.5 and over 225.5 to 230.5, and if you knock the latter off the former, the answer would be 0.92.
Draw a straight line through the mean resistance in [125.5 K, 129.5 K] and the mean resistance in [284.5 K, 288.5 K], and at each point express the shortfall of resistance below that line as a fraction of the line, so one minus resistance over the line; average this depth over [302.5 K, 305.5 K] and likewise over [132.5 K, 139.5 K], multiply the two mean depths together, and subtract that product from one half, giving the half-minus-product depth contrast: 0.500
